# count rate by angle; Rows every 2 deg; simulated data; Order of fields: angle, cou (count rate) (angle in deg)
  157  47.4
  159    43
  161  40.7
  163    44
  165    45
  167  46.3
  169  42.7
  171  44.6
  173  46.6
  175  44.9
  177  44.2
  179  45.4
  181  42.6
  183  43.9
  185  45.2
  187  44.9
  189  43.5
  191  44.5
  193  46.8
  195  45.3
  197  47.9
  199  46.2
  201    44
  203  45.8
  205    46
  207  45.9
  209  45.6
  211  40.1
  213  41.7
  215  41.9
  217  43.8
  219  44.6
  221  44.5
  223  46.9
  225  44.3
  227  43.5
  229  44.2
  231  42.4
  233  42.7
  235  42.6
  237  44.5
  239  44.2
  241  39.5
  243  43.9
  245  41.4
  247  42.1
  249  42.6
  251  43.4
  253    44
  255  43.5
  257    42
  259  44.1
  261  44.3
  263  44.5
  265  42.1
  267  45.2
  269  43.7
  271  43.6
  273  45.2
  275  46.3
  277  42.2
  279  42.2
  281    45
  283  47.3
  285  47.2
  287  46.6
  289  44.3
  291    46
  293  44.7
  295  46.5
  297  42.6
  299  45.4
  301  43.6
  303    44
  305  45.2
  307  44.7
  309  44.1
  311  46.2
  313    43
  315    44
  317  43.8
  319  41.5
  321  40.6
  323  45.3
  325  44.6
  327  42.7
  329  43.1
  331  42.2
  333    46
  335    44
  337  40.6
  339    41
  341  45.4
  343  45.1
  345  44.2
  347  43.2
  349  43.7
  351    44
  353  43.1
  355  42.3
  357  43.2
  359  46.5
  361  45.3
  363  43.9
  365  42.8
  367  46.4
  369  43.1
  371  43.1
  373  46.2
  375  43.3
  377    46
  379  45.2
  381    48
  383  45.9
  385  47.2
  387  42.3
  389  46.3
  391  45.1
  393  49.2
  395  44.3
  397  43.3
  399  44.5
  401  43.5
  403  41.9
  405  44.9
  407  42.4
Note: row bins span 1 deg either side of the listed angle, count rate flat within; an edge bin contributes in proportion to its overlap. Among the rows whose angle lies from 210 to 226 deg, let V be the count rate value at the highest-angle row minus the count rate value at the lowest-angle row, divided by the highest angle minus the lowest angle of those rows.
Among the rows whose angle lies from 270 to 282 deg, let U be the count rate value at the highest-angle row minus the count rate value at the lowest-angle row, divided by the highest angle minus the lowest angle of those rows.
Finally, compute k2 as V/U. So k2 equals 2.1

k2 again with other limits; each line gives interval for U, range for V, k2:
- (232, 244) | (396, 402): 0.4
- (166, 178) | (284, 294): 1.5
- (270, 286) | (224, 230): -0.1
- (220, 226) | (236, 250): 3.2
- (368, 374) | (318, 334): 0.4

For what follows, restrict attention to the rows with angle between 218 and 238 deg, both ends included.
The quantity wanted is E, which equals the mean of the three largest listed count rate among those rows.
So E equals 45.3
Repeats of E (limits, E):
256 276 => 45.6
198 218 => 46.0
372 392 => 47.2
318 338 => 45.3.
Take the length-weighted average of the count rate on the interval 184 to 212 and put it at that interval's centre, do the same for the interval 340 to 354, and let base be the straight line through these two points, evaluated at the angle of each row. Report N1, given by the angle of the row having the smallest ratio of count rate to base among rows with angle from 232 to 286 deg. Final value 241 deg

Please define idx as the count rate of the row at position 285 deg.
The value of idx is 47.2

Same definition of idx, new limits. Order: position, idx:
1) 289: 44.3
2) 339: 41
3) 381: 48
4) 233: 42.7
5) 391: 45.1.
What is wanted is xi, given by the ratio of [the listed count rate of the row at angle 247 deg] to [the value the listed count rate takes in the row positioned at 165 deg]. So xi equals 0.94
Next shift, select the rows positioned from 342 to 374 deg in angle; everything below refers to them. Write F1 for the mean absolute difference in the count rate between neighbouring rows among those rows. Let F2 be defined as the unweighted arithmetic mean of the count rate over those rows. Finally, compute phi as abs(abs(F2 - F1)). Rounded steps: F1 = 1.49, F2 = 44.1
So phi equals 42.6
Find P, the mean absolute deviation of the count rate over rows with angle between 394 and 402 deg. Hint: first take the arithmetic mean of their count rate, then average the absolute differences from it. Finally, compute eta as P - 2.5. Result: -2.00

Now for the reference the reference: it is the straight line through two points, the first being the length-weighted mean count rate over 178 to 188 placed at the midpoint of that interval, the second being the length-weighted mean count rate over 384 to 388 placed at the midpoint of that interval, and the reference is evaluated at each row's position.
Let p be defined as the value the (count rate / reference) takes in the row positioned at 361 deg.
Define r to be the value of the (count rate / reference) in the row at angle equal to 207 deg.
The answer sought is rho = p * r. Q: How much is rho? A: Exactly 1.05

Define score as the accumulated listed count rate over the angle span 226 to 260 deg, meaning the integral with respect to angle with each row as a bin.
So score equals 1461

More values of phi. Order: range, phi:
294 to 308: 42.8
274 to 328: 42.7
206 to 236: 42.3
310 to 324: 41.4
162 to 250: 42.6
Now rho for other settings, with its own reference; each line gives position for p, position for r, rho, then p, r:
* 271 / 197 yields 1.06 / 0.98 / 1.08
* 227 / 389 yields 1.01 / 0.98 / 1.03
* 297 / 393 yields 1.05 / 0.96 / 1.10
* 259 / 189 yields 0.97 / 0.99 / 0.98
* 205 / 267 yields 1.05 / 1.04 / 1.01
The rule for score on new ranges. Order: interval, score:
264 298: 1521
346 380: 1503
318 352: 1474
